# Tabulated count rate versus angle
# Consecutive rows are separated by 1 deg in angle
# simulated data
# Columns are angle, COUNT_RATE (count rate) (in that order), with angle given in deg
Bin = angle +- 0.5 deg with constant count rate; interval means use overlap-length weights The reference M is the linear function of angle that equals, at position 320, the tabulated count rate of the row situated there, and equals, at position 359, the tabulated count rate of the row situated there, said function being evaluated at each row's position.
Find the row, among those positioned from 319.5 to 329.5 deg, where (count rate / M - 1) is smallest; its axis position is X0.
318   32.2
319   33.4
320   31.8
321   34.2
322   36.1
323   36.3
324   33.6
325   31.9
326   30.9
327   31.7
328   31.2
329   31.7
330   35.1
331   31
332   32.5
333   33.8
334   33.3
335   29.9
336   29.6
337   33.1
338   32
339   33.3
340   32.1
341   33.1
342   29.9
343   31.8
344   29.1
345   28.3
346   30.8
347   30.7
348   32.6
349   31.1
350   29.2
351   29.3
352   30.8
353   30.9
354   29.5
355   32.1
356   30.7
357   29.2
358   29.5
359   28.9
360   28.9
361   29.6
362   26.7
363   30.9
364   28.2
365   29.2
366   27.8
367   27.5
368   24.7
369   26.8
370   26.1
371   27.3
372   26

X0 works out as 326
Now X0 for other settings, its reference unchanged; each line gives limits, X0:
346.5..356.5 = 350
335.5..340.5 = 336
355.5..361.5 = 359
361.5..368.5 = 368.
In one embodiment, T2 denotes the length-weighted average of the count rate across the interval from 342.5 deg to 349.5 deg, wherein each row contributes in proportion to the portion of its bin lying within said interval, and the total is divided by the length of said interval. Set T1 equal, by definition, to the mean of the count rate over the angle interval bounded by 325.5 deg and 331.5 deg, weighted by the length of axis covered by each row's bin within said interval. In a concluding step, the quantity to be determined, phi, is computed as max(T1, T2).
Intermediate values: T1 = 31.9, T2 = 30.6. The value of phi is 31.9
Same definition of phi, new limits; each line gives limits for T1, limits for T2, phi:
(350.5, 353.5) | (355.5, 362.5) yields 30.3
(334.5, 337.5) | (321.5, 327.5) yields 33.4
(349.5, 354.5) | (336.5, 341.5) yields 32.7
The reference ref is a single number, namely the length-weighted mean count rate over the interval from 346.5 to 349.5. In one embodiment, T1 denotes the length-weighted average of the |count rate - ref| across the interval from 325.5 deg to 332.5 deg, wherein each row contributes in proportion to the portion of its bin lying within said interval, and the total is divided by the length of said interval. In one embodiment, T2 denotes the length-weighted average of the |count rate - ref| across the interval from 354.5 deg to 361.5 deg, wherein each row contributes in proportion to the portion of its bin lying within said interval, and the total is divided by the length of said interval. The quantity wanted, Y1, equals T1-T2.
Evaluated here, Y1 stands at -0.9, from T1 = 0.9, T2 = 1.8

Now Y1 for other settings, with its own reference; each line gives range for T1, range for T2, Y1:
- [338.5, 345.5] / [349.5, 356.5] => 0.4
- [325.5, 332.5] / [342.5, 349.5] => -0.3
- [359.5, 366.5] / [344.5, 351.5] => 1.2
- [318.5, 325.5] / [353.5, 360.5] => 0.6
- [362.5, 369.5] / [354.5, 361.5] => 1.8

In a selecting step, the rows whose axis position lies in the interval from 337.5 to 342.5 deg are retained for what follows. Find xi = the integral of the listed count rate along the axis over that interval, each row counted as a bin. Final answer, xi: 160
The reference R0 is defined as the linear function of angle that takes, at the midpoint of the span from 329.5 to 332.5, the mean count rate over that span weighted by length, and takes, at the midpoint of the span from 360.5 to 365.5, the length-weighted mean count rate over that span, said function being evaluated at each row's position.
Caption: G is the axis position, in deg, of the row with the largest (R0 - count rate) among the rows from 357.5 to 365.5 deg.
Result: 362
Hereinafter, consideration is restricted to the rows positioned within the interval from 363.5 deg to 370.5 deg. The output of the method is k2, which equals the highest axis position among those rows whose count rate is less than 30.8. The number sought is 370 deg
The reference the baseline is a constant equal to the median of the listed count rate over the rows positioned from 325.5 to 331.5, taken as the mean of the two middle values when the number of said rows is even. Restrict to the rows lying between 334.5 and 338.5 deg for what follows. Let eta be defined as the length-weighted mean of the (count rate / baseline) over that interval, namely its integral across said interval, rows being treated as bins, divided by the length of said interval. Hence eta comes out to 0.99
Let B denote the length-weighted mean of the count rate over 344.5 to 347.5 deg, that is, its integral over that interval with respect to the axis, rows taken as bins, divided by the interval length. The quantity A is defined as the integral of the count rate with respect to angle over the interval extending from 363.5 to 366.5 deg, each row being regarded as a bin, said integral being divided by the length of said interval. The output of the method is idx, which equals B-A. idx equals 1.5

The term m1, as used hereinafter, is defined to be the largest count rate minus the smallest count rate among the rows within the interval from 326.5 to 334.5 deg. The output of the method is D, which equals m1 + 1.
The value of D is 5.1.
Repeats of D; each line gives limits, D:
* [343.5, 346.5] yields 3.5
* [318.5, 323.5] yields 5.5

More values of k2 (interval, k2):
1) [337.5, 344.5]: 344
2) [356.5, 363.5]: 362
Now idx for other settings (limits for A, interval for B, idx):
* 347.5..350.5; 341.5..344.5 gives -0.7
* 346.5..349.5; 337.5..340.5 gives 1.0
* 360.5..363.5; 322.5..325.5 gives 4.9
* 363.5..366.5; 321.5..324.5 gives 6.9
